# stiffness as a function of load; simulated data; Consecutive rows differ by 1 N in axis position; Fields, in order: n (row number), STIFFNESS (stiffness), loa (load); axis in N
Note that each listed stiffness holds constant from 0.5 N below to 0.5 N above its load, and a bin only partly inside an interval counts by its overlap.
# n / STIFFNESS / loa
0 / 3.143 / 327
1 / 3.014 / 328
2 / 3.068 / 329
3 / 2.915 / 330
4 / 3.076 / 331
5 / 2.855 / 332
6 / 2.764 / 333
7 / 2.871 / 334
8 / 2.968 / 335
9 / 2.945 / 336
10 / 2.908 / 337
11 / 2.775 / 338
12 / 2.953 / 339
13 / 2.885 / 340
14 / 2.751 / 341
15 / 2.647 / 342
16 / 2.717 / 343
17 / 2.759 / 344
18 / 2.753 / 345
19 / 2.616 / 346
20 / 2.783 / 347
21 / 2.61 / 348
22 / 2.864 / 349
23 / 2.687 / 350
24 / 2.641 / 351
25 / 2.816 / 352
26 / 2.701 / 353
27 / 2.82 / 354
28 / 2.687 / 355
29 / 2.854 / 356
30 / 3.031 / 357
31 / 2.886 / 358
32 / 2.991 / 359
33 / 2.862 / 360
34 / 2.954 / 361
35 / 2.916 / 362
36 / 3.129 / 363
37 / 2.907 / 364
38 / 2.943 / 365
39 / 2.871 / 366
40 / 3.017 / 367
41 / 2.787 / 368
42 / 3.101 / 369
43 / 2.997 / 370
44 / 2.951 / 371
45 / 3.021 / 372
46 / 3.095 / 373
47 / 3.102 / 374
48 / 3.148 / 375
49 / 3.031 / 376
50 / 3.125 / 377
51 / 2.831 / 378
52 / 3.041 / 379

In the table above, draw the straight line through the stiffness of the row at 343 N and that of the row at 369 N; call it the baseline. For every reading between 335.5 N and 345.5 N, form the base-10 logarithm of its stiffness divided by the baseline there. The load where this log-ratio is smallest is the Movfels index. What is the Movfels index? 342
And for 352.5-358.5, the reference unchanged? 355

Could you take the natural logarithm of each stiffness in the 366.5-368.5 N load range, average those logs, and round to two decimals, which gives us 1.06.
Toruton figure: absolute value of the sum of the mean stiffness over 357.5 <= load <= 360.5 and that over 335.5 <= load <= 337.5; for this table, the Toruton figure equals 5.8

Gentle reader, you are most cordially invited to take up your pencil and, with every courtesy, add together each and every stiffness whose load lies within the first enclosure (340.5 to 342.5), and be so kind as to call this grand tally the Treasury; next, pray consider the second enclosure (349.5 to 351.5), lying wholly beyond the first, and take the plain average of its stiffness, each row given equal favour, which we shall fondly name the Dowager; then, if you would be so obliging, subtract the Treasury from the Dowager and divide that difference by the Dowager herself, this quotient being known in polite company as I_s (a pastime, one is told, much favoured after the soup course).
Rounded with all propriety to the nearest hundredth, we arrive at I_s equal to -1.03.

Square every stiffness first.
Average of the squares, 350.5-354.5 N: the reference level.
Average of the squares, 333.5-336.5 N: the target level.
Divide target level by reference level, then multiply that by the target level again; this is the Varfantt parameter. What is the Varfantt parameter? 9.8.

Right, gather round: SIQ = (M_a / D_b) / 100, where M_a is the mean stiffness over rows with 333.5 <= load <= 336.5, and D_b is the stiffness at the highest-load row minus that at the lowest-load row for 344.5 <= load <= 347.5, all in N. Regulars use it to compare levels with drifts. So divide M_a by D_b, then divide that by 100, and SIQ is 1.0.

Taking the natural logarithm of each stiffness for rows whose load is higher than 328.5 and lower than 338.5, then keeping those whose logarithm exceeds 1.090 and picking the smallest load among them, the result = 329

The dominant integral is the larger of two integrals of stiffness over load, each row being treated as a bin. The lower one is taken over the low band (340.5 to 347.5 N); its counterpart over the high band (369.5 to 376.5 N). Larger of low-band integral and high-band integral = 21.3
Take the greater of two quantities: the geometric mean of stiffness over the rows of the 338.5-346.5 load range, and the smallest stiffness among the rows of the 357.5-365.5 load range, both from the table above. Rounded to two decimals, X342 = 2.86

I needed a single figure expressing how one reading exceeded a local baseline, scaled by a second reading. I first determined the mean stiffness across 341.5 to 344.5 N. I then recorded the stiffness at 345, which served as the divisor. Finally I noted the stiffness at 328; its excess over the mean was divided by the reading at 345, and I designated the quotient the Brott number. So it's 0.11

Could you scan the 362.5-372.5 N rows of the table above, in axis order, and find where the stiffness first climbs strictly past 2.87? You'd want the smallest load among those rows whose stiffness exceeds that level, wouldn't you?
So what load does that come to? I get 363 N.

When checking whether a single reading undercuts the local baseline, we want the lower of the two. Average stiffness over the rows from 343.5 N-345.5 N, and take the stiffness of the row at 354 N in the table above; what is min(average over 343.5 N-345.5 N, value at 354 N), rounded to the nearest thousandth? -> 2.756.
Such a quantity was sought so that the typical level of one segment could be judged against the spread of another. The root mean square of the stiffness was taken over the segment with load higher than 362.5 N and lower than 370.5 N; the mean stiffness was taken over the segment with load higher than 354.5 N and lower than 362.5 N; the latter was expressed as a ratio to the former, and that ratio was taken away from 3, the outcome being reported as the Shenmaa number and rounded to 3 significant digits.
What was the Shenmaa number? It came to 2.02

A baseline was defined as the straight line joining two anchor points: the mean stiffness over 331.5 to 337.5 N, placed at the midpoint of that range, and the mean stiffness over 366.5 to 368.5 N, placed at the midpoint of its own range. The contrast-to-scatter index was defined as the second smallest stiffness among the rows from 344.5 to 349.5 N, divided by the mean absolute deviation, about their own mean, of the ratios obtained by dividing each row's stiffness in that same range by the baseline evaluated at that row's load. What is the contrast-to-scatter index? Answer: 84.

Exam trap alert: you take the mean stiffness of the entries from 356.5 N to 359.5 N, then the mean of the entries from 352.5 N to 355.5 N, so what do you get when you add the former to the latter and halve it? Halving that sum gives 2.85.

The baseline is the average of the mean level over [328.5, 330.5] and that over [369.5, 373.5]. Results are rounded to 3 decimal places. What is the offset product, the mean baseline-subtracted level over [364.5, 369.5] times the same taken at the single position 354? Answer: 0.011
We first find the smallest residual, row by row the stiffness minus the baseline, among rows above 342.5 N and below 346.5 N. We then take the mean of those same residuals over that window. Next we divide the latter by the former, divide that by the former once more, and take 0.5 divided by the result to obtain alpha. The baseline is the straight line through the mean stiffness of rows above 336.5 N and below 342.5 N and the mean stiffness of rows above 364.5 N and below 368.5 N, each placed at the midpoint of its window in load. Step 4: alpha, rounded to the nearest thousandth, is -0.202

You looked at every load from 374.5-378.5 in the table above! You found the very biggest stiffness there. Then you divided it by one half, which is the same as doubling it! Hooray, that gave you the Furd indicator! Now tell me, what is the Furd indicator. 6.30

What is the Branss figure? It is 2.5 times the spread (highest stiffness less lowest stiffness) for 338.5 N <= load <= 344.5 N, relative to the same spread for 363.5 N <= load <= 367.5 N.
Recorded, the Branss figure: 5.2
